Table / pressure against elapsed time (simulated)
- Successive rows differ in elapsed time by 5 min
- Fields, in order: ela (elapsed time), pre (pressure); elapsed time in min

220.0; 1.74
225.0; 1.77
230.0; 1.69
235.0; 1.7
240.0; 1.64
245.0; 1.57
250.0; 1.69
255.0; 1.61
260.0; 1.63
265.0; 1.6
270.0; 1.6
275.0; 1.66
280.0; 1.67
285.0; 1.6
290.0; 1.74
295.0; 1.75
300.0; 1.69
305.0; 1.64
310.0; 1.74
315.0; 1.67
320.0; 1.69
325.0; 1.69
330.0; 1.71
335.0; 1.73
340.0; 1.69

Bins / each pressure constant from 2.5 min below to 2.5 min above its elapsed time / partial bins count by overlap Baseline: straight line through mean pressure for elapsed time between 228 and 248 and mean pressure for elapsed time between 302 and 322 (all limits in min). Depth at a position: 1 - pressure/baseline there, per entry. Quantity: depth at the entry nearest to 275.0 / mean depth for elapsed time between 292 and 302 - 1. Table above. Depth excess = -1.2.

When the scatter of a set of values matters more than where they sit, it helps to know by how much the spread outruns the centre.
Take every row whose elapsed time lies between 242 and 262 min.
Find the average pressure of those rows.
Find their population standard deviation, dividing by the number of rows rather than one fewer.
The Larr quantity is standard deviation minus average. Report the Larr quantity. -1.58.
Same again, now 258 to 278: -1.60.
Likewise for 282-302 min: -1.64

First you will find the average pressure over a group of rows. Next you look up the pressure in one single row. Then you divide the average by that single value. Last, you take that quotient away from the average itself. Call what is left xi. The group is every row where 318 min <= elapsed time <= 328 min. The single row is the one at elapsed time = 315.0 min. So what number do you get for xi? 0.678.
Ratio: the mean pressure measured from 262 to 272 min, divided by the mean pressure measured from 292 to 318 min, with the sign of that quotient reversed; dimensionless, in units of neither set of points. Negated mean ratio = -0.94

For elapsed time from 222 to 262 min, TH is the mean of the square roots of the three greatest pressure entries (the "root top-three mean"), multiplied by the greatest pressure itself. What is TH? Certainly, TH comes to 2.32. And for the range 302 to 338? 2.29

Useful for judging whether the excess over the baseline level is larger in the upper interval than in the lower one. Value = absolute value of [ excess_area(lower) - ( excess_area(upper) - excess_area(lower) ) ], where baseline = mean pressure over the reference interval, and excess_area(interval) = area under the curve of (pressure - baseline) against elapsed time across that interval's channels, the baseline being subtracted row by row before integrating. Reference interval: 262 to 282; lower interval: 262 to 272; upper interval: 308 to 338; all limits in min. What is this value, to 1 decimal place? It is 2.8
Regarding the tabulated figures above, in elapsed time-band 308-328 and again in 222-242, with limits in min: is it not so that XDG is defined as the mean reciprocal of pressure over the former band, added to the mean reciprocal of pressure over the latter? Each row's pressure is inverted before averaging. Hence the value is 1.18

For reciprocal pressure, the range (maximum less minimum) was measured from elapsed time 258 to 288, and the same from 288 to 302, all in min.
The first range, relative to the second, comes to 1.3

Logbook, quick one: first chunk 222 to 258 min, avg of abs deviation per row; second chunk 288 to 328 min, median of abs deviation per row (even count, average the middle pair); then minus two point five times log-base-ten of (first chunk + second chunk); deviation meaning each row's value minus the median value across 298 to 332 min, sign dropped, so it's 2.69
